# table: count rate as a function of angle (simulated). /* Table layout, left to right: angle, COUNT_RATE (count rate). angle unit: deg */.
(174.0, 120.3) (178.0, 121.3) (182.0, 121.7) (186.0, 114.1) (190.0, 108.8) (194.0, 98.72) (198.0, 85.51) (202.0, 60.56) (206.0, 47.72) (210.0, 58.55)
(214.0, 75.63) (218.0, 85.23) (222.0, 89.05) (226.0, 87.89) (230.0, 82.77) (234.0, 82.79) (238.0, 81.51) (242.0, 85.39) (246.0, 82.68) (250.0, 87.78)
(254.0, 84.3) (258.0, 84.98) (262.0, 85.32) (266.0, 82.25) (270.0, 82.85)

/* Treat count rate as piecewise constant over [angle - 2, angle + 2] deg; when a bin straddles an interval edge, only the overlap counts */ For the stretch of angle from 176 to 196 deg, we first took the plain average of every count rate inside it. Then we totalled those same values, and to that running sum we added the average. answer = 678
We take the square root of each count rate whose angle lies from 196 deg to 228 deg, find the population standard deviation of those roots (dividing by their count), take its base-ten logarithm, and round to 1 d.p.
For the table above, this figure 0.0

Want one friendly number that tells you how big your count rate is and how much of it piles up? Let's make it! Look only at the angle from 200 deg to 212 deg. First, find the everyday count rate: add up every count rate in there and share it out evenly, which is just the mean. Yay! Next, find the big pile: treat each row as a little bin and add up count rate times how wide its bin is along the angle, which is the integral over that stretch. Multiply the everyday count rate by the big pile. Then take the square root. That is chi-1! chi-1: 193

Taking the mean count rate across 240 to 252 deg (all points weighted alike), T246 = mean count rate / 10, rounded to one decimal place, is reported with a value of 8.5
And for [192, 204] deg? 8.2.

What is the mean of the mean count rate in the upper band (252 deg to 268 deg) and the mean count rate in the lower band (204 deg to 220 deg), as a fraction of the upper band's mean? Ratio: 0.90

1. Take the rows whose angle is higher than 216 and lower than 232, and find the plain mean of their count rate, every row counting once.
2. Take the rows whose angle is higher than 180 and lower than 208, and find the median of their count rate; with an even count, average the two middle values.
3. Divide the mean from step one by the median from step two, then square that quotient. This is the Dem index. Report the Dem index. 0.76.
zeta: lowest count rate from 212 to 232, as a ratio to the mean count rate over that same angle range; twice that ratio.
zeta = 1.8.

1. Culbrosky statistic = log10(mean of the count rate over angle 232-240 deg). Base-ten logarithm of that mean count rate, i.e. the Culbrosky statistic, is 1.91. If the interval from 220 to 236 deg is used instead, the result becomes 1.93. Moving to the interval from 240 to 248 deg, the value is 1.92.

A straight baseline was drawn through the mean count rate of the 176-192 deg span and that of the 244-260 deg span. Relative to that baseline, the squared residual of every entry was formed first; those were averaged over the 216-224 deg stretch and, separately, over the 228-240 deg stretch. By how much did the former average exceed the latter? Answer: 47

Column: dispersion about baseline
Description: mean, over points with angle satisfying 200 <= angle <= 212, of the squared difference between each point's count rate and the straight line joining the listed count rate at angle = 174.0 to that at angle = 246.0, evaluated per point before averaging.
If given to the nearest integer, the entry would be 2333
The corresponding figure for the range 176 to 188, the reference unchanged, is 14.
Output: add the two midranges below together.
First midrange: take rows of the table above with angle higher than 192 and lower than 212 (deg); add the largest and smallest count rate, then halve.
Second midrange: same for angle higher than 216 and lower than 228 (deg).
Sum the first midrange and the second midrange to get 160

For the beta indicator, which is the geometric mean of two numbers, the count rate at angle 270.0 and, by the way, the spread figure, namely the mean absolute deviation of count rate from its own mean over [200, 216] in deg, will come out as 25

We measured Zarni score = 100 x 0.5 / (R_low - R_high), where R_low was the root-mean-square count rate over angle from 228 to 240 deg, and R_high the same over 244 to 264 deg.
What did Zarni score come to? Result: -19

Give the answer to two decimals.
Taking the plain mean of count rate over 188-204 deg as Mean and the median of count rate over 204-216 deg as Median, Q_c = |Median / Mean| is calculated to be 0.66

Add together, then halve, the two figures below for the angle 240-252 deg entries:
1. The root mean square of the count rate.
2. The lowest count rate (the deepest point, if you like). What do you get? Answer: 84.0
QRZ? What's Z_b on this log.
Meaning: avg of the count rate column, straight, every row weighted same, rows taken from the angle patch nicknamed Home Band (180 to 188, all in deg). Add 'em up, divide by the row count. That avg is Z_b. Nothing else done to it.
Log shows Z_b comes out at 118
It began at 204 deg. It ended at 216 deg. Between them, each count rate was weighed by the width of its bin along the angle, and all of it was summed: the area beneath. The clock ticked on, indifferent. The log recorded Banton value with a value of 728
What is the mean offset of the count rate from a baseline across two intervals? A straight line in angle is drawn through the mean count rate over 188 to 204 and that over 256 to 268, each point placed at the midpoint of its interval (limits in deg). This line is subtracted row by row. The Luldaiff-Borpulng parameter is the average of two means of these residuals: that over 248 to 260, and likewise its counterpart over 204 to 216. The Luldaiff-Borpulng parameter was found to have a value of -13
